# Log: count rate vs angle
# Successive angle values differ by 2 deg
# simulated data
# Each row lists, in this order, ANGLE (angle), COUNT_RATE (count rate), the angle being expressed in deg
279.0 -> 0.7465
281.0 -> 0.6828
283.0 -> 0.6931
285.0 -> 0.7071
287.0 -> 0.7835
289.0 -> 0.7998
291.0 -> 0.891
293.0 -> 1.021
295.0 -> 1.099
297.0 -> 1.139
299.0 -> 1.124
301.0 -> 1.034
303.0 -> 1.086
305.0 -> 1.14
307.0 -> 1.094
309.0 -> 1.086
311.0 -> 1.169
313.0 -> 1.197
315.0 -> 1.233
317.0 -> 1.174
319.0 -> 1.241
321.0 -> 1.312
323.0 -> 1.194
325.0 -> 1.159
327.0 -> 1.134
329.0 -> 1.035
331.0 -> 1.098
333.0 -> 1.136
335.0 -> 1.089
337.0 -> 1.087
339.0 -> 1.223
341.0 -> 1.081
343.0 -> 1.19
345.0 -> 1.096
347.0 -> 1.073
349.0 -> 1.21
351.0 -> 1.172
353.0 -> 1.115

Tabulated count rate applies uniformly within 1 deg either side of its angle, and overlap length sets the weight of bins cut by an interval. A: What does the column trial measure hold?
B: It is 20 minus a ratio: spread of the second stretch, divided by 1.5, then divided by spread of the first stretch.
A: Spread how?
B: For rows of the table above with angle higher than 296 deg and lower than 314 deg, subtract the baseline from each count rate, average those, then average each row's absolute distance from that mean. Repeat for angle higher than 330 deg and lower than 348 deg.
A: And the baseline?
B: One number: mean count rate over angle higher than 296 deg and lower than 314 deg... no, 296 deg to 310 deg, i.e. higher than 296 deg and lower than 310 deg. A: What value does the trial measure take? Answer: 19.3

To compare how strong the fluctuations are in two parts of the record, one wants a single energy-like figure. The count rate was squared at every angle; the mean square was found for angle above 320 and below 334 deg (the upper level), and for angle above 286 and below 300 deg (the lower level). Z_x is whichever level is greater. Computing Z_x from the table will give 1.33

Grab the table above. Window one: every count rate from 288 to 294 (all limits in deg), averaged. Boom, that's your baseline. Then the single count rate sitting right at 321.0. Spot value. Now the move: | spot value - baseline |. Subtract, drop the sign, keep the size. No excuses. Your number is 0.4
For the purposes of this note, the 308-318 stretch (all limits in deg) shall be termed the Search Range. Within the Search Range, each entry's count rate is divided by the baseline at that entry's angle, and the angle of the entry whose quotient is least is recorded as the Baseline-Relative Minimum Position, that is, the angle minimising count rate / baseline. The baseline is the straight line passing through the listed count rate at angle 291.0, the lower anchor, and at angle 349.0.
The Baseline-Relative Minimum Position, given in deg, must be 309.0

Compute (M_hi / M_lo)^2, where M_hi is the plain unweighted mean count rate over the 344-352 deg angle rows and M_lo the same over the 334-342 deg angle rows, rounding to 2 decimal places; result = 1.03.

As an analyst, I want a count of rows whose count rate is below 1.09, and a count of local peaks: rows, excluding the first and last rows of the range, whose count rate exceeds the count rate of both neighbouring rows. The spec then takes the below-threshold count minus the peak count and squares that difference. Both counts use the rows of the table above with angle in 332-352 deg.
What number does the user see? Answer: 1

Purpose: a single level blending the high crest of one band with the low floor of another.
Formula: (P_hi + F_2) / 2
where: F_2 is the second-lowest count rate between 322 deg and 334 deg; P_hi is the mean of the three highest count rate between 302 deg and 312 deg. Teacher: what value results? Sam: 1.12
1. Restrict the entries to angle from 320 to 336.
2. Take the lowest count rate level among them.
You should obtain 1.035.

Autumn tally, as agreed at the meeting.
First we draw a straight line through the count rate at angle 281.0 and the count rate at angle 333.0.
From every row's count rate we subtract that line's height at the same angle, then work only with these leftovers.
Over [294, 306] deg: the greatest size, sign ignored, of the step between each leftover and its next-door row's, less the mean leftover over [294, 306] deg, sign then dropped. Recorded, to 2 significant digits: 0.15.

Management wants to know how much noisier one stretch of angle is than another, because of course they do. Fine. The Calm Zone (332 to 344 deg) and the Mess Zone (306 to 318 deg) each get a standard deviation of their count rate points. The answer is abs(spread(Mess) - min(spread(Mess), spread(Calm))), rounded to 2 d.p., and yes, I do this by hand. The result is 0.00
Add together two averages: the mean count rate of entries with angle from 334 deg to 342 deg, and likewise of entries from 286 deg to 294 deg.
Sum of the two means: 1.99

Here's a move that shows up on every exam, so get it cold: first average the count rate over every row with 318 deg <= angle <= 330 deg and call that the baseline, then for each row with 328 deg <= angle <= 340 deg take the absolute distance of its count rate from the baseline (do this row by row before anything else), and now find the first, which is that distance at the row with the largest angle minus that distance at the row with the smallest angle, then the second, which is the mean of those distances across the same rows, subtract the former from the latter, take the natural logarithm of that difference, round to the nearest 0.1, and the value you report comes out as -1.7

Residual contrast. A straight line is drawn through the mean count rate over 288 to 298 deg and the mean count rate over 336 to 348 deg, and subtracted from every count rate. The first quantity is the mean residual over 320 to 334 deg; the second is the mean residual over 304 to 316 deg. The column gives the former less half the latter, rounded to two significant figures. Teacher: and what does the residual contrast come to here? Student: 0.011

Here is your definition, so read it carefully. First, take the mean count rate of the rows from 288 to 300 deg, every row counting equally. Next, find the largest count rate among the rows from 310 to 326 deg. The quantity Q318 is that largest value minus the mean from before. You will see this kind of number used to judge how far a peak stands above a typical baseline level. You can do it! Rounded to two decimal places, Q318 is 0.30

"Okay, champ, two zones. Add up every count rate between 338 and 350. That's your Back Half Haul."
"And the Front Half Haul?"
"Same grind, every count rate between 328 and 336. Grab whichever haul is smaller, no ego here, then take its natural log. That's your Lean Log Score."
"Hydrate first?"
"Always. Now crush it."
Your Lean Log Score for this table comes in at 1.5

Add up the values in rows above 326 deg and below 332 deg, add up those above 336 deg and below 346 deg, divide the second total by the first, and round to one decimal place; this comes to 1.7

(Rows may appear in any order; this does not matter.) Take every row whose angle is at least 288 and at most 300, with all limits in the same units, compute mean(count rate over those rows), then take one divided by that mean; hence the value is 0.99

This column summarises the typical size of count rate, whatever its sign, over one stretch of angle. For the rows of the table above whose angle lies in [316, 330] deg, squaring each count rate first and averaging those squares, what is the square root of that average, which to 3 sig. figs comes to 1.18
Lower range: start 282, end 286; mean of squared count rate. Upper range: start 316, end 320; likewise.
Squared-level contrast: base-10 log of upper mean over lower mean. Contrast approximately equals 0.47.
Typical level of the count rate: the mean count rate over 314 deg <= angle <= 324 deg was 1.23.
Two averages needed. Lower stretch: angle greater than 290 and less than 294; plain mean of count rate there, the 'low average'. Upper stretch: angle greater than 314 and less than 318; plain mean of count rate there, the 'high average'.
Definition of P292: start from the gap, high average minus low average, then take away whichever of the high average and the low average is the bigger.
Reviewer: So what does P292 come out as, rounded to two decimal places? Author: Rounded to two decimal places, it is -0.96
